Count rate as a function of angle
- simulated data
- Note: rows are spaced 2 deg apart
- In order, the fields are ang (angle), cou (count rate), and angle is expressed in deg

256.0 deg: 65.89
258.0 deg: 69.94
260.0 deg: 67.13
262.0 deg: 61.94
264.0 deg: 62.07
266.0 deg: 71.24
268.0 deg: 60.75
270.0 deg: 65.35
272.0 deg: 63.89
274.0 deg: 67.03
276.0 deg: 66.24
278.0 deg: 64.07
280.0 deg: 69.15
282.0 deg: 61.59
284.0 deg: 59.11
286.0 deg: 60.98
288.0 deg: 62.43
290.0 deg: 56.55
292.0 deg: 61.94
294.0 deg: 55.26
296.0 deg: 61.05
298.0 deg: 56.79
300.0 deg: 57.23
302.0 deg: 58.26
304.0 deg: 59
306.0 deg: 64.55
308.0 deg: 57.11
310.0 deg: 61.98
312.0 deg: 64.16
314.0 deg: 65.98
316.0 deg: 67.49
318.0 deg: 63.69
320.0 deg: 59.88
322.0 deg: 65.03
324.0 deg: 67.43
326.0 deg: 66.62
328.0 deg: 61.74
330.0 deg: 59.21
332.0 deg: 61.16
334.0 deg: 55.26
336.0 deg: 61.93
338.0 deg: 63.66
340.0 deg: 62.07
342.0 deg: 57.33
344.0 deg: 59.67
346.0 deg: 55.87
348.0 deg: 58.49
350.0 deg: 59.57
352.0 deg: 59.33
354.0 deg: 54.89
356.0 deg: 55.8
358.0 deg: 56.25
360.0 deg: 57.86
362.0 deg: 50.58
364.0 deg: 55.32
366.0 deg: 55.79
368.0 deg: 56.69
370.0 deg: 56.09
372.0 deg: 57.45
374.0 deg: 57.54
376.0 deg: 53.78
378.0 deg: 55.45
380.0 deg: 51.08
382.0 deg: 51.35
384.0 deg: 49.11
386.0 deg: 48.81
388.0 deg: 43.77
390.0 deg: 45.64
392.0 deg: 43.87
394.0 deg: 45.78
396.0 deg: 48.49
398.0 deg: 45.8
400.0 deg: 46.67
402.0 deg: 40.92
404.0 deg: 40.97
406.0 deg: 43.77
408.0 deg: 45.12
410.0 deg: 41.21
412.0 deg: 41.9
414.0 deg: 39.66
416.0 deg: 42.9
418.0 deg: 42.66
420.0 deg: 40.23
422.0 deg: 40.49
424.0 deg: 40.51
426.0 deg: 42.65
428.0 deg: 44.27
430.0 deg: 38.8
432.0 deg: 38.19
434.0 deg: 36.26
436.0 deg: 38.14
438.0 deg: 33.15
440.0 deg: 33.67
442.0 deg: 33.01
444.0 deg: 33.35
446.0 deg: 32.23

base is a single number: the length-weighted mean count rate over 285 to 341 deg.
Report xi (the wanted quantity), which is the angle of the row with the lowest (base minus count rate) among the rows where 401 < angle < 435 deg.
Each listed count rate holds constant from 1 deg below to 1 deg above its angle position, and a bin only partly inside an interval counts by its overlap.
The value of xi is 408.0 deg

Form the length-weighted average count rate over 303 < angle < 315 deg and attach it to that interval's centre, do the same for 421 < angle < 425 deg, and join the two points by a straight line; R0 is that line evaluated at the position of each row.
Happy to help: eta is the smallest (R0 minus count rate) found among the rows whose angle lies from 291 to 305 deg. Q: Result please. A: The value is 3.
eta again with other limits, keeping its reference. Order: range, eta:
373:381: -8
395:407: -3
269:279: 2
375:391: -6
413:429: -5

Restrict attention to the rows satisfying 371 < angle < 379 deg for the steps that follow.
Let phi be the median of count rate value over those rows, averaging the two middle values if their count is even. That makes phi 56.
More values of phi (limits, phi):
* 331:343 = 62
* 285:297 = 61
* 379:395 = 47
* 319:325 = 65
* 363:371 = 56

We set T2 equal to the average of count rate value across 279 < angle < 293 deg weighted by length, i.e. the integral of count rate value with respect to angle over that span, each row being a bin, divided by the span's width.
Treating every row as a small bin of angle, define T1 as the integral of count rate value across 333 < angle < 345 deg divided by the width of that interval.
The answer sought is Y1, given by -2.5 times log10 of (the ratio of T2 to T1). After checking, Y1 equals -0.03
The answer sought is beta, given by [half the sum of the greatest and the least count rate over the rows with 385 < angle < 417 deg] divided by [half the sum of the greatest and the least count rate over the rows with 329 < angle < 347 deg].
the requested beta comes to 0.74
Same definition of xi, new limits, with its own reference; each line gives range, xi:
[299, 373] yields 316.0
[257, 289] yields 266.0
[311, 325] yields 316.0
